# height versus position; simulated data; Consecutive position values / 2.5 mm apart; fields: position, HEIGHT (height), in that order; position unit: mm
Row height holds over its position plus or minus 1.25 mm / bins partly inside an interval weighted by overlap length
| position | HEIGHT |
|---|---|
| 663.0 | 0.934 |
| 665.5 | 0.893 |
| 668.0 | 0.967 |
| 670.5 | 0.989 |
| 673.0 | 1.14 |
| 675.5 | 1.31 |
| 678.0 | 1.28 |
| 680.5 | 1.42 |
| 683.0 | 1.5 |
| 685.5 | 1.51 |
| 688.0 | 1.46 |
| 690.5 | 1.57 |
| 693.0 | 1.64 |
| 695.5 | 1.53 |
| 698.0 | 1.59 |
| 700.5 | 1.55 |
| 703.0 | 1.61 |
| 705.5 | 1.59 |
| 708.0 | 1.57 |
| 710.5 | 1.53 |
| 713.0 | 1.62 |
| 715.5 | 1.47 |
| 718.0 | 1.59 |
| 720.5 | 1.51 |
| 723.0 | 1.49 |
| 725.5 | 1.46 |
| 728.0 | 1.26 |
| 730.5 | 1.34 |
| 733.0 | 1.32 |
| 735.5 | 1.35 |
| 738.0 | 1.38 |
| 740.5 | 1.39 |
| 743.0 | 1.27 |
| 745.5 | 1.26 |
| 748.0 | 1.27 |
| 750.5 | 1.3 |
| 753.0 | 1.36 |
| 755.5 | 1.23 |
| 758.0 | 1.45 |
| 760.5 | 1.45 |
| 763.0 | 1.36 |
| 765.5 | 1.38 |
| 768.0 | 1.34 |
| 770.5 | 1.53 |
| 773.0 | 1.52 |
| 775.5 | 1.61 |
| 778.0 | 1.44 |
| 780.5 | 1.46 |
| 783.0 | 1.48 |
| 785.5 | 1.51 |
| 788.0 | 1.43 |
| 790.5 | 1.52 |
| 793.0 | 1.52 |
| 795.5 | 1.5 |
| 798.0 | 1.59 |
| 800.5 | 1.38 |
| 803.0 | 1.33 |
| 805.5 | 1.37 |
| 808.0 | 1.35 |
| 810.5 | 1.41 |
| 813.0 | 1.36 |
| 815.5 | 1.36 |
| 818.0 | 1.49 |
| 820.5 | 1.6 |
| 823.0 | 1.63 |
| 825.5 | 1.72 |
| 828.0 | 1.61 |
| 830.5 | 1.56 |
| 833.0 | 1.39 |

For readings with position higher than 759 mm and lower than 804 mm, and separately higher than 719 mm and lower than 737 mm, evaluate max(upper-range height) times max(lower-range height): 2.43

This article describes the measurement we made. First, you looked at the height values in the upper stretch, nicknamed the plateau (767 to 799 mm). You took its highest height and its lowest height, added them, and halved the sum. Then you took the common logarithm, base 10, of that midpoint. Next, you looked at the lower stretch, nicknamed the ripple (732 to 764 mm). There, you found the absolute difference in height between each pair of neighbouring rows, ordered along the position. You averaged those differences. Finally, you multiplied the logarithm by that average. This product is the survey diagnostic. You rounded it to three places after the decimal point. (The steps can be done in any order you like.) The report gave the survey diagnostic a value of 0.010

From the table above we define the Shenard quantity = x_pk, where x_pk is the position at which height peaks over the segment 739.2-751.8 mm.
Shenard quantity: 740.5 mm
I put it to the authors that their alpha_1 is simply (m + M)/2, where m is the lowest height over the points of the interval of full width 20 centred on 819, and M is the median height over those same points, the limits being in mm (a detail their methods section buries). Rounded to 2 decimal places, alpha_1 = 1.45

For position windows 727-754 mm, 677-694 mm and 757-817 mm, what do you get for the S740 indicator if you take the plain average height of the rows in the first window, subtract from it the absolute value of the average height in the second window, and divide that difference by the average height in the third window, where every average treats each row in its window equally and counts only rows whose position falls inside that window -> -0.11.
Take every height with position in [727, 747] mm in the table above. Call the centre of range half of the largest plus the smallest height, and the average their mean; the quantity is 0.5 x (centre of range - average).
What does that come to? 0.002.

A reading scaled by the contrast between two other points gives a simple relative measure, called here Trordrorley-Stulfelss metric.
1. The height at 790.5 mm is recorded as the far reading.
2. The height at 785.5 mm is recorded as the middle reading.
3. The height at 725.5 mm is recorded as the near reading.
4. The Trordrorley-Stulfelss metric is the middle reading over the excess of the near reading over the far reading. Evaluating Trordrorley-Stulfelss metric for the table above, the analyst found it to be -25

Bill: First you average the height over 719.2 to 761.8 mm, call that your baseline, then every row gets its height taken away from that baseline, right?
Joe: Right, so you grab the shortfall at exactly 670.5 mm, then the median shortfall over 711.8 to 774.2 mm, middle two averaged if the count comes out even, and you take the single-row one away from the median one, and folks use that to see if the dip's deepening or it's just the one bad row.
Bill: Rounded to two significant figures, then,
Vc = -0.39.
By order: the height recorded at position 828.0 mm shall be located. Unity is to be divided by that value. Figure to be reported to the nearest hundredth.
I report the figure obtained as 0.62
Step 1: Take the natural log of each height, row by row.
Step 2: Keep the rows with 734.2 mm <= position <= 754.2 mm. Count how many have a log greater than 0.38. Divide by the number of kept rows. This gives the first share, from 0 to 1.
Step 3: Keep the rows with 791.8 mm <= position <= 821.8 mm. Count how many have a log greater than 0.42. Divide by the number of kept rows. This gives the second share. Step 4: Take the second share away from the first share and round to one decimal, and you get -0.2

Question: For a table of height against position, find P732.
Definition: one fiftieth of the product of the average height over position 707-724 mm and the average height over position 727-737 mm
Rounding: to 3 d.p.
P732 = 0.041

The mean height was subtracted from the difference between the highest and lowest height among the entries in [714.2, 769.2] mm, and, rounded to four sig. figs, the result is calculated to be -1.014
